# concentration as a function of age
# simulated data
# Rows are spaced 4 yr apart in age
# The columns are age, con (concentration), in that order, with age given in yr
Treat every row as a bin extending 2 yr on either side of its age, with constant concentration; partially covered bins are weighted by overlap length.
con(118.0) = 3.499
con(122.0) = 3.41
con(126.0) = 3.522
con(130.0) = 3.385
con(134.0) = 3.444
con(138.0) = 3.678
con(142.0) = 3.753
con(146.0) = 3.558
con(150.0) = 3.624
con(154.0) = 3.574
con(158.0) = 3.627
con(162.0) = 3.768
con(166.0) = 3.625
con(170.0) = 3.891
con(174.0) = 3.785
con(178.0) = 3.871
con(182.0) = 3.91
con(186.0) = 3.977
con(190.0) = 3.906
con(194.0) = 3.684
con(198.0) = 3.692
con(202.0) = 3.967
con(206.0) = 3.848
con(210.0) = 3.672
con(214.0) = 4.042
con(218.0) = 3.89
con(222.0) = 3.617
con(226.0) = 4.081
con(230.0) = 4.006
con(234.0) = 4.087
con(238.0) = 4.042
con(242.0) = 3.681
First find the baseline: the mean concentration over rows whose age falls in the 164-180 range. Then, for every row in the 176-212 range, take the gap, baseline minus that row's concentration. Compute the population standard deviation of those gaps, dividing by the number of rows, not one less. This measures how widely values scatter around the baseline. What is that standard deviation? 0.12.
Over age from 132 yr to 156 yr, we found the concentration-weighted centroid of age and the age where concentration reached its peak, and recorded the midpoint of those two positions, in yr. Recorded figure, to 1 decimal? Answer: 143.0 yr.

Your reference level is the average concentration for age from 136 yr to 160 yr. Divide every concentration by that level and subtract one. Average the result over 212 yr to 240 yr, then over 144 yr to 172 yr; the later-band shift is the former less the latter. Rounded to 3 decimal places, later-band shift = 0.082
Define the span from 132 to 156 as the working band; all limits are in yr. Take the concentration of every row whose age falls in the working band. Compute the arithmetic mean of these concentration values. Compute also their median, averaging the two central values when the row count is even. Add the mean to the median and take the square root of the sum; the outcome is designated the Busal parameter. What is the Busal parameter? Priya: 2.68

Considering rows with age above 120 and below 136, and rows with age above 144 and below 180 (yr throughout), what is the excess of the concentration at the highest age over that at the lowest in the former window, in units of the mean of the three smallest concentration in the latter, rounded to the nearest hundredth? 0.01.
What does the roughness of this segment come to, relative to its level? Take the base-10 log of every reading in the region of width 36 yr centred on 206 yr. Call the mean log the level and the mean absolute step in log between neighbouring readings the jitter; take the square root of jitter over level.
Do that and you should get 0.197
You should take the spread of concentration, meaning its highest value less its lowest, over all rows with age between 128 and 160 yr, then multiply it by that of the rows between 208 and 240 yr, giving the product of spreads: 0.173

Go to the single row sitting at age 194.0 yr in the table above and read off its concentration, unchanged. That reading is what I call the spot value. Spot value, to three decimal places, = 3.684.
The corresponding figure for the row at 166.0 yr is 3.625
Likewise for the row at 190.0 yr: 3.906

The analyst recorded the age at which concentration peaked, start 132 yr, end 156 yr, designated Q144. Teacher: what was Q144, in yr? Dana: 142.0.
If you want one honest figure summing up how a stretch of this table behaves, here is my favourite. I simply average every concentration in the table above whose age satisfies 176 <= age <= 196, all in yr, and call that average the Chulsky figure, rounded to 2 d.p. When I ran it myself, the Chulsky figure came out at 3.87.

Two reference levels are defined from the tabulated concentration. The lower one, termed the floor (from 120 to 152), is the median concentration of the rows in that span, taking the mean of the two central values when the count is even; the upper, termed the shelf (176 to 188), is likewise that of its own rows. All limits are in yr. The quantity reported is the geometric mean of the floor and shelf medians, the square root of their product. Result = 3.72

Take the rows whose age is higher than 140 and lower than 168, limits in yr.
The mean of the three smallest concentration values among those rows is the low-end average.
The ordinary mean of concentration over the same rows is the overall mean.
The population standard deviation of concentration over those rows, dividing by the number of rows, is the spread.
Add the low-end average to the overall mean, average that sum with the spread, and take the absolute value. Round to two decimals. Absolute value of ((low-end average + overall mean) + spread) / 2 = 3.65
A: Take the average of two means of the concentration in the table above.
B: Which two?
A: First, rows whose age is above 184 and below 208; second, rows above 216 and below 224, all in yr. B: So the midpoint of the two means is 3.80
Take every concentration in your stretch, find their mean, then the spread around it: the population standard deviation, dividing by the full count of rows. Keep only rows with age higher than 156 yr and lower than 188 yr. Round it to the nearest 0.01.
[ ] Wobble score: 0.12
